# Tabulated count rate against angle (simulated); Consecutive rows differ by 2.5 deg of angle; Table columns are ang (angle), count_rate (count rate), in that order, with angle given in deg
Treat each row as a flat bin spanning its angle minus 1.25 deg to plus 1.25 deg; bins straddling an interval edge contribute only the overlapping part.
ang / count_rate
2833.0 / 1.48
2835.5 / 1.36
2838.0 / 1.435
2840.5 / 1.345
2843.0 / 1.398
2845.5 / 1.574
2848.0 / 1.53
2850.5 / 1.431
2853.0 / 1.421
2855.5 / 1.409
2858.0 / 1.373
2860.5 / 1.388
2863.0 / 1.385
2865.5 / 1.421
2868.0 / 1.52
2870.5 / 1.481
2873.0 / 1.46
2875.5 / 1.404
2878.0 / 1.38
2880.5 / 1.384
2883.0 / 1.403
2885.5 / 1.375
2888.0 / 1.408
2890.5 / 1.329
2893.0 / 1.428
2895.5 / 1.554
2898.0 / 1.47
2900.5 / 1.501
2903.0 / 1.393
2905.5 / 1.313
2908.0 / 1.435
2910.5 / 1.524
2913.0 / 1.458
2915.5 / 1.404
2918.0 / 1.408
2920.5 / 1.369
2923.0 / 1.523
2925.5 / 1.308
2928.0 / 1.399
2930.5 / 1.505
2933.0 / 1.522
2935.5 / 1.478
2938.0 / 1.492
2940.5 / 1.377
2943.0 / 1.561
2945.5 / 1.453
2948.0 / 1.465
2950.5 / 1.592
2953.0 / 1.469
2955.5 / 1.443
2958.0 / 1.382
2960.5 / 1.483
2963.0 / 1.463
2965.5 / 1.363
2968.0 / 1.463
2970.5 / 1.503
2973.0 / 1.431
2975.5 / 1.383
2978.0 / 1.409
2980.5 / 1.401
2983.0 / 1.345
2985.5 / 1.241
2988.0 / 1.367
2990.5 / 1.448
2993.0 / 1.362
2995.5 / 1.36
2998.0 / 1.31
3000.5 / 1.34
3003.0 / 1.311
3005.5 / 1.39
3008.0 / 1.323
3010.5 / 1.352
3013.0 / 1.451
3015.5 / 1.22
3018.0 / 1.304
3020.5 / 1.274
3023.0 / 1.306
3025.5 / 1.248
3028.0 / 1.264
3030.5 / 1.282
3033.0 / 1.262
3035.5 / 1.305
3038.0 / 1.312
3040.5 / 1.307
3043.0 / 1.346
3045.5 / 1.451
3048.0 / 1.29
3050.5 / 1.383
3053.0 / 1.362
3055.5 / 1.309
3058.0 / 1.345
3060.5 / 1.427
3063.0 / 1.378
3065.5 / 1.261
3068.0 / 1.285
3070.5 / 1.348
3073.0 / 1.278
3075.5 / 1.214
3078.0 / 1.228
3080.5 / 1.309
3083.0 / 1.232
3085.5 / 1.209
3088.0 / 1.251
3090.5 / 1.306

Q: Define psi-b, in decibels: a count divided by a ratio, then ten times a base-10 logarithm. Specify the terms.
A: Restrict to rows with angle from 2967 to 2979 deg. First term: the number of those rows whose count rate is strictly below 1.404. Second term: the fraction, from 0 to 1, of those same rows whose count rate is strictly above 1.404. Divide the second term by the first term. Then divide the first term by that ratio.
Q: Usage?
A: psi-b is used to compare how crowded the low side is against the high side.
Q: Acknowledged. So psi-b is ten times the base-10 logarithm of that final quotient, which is 1.0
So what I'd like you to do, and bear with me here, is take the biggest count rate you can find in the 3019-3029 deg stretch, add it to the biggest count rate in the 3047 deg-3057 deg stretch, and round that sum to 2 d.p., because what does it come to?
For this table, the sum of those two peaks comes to 2.69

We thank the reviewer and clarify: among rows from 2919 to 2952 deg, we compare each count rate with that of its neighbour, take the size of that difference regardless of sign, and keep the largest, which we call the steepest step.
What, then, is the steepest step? 0.215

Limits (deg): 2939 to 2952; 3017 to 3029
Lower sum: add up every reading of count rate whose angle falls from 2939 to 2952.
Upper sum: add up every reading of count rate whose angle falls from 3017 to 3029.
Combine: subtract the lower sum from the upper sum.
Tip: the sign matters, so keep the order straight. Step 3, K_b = -1.1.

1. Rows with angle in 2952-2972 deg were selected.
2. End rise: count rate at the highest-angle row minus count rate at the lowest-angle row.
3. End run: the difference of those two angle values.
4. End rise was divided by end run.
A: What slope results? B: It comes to 0.0019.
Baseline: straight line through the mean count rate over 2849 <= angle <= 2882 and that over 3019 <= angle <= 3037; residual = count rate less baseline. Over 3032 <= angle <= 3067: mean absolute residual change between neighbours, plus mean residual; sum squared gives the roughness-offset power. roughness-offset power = 0.020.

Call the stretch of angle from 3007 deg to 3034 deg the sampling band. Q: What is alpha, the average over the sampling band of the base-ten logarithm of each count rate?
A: 0.113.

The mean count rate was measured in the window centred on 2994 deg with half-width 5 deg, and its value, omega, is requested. 1.37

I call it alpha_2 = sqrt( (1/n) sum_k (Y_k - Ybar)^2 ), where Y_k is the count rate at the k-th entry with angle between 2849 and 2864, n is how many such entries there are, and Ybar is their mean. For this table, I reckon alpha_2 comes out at 0.021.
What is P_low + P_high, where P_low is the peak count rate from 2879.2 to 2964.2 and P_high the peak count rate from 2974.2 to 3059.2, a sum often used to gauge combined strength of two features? 3.04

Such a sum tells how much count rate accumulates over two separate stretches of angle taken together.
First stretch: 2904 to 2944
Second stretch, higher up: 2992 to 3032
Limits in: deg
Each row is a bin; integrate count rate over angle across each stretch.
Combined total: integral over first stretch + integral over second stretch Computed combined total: 110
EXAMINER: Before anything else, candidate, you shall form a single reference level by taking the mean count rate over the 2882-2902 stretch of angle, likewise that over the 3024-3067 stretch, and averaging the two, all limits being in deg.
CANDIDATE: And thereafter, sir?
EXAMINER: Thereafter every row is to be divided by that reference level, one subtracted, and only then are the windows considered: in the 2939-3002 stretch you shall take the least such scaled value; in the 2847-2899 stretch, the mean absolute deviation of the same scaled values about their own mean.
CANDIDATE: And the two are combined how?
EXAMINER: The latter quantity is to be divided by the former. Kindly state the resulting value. -0.32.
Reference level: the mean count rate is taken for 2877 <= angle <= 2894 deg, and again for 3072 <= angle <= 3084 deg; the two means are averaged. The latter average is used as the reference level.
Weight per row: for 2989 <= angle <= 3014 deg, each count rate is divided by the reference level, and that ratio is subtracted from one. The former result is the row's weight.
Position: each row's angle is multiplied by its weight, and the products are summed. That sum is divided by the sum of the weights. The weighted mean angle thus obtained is 3001.7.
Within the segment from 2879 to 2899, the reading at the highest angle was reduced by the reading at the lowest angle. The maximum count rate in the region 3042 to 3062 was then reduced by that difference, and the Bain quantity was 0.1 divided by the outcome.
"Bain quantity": 0.0733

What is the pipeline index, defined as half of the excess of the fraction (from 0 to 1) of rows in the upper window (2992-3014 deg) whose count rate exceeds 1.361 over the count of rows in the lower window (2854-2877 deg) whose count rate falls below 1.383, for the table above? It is -0.33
